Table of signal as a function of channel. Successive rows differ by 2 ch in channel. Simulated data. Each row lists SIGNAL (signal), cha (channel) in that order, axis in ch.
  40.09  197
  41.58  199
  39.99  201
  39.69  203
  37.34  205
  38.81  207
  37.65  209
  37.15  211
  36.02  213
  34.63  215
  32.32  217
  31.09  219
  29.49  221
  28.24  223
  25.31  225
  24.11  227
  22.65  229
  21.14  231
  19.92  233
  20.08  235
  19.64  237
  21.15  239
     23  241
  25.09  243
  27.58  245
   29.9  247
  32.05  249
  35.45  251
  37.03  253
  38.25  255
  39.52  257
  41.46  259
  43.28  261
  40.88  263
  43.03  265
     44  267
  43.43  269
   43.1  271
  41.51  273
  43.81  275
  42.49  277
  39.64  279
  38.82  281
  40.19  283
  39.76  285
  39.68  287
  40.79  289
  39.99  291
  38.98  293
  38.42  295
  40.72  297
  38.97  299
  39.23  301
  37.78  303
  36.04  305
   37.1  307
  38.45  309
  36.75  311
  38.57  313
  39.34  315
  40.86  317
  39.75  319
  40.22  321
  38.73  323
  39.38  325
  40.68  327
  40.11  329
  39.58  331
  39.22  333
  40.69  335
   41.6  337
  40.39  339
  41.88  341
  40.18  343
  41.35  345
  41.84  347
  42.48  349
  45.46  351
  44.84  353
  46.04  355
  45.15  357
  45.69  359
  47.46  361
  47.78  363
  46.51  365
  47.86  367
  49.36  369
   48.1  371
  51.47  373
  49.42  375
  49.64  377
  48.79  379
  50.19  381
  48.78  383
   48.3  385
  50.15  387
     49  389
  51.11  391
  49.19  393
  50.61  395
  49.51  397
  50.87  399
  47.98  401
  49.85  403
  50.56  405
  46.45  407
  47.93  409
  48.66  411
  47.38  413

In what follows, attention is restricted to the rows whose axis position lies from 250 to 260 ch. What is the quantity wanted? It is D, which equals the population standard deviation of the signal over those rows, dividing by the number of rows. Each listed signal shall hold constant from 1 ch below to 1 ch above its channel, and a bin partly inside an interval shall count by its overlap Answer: 2.1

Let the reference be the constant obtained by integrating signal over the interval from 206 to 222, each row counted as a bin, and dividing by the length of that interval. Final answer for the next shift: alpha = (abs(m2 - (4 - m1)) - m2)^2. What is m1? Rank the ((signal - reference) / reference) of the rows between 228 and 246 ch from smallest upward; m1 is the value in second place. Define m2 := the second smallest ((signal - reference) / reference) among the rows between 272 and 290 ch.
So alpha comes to 17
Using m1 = -0.4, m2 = 0.144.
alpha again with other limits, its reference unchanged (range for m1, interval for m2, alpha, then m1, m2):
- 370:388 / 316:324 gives 11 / 0.4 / 0.147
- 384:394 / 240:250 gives 17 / 0.4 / -0.276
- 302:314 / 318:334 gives 14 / 0.1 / 0.132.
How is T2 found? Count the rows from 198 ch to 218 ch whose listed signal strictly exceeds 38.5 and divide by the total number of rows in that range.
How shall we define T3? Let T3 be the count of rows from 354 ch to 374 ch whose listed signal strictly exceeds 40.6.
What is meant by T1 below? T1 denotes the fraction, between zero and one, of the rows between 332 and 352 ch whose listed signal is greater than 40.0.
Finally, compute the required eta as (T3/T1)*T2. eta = 4.4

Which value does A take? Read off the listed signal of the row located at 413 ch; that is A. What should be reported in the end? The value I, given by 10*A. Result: 474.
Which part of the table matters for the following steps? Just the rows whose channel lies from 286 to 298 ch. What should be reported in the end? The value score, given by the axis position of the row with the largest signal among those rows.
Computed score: 289 ch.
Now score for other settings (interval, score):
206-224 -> 207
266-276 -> 267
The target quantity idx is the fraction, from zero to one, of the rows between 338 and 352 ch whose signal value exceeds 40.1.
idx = 1.00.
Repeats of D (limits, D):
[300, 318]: 1.4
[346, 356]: 1.7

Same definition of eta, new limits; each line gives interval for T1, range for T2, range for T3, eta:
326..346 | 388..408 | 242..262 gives 2.5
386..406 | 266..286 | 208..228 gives 0.0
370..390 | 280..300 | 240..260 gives 0.9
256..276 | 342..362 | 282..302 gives 2.2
